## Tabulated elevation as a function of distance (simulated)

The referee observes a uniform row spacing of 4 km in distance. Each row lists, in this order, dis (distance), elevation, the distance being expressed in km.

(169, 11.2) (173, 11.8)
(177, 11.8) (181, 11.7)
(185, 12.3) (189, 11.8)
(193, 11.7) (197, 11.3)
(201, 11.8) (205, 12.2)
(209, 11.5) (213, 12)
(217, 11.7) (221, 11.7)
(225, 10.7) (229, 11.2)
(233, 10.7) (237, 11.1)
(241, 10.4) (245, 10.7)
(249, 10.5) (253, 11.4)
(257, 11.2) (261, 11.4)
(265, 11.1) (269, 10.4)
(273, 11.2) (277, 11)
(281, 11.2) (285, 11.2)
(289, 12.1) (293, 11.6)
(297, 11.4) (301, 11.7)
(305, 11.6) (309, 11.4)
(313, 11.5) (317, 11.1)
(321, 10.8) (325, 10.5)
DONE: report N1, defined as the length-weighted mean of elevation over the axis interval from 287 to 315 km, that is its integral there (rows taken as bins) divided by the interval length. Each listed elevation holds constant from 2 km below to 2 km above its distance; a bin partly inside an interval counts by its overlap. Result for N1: 11.6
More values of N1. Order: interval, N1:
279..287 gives 11.2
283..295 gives 11.6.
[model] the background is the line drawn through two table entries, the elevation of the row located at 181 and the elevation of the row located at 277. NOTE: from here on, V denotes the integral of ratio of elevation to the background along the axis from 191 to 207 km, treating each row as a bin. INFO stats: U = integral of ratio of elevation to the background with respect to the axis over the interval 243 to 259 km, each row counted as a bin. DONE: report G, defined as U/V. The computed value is 0.96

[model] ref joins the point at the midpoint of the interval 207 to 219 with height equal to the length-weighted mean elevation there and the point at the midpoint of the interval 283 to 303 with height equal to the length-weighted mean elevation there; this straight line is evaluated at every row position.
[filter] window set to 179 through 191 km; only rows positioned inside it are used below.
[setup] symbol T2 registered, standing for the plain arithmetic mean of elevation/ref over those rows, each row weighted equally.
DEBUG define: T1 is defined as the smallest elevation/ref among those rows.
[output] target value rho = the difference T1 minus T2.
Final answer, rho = -0.020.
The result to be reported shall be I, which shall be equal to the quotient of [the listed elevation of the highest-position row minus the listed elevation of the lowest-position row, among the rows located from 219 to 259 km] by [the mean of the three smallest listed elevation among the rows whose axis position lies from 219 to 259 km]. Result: -0.05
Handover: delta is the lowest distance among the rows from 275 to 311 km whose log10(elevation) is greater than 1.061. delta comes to 289 km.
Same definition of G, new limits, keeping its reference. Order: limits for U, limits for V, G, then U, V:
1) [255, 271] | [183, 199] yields 0.98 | 15.9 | 16.2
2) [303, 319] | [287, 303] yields 0.98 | 17.0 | 17.2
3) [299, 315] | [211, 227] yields 1.06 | 17.1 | 16.1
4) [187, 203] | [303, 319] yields 0.95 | 16.1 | 17.0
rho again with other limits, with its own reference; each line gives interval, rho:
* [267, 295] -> -0.074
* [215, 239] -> -0.042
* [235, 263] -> -0.049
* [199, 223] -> -0.027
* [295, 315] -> -0.011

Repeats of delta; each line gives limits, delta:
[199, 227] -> 201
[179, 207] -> 181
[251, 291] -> 289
